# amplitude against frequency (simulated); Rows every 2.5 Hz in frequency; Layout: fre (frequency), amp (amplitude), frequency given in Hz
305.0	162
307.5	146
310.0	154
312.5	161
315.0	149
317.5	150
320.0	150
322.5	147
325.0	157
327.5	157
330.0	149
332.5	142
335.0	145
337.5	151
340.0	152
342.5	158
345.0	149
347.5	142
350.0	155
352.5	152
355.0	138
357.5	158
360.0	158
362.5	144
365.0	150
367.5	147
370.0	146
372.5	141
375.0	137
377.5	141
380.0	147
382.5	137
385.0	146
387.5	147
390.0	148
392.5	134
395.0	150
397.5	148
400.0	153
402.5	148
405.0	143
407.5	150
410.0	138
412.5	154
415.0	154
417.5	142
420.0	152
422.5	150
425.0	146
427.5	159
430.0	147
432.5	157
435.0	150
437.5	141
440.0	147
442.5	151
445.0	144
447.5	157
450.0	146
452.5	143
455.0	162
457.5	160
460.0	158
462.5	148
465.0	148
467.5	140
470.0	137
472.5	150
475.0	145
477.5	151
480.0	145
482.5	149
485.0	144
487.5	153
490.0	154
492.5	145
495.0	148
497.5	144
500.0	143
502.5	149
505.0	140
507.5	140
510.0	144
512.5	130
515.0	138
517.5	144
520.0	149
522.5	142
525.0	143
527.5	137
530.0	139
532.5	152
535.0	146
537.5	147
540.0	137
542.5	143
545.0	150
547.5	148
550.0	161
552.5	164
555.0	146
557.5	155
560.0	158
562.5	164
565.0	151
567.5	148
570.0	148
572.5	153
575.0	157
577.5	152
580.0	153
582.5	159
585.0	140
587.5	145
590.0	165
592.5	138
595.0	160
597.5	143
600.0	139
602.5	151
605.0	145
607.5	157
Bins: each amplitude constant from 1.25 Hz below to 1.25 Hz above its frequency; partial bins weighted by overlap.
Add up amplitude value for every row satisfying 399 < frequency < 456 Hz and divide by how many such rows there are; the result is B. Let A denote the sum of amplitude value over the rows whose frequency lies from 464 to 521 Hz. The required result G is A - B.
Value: 3181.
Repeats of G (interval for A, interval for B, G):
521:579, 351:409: 3295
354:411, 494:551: 3205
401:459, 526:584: 3290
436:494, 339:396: 3271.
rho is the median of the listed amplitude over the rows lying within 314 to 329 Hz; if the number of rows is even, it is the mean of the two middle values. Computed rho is 150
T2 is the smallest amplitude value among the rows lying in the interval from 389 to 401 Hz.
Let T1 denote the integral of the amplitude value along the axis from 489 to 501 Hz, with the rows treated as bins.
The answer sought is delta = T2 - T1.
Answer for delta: -1627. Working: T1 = 1761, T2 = 134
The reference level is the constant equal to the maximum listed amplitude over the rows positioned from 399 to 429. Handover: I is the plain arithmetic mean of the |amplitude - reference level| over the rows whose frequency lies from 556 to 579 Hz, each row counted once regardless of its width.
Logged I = 6.1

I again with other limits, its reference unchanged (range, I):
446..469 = 8.6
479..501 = 11.8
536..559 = 10.4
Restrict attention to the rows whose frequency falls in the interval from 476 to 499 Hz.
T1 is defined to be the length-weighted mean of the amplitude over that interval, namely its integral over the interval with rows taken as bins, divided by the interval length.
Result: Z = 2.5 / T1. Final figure 0.0169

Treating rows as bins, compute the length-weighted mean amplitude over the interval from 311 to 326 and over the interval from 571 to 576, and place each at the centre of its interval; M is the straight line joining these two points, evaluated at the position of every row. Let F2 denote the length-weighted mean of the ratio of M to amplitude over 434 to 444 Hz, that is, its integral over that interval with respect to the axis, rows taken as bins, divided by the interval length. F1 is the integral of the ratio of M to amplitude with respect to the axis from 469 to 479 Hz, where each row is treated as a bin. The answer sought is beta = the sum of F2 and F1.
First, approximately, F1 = 10.5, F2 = 1.04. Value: 11.6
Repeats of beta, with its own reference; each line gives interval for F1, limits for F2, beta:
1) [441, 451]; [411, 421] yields 11.3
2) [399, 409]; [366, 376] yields 11.4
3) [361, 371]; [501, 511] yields 11.5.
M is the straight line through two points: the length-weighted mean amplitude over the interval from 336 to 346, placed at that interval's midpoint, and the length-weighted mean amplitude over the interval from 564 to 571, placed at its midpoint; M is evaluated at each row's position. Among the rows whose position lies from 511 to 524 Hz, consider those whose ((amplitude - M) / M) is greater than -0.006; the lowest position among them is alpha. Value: 520.0 Hz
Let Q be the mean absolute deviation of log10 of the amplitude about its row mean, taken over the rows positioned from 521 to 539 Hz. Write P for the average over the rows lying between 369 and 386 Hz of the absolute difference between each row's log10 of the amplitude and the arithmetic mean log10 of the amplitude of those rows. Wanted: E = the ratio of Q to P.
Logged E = 1.09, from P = 0.0110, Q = 0.0119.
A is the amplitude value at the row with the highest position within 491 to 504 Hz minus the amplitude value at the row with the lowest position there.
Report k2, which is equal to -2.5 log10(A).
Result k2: -1.5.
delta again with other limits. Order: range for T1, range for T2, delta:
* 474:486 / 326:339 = -1621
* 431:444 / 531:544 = -1801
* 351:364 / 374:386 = -1814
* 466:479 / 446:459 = -1738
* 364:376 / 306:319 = -1585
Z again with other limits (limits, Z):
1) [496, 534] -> 0.0176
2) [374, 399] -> 0.0174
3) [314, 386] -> 0.0169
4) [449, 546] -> 0.0172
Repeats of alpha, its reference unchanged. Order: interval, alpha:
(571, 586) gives 572.5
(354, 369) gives 357.5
